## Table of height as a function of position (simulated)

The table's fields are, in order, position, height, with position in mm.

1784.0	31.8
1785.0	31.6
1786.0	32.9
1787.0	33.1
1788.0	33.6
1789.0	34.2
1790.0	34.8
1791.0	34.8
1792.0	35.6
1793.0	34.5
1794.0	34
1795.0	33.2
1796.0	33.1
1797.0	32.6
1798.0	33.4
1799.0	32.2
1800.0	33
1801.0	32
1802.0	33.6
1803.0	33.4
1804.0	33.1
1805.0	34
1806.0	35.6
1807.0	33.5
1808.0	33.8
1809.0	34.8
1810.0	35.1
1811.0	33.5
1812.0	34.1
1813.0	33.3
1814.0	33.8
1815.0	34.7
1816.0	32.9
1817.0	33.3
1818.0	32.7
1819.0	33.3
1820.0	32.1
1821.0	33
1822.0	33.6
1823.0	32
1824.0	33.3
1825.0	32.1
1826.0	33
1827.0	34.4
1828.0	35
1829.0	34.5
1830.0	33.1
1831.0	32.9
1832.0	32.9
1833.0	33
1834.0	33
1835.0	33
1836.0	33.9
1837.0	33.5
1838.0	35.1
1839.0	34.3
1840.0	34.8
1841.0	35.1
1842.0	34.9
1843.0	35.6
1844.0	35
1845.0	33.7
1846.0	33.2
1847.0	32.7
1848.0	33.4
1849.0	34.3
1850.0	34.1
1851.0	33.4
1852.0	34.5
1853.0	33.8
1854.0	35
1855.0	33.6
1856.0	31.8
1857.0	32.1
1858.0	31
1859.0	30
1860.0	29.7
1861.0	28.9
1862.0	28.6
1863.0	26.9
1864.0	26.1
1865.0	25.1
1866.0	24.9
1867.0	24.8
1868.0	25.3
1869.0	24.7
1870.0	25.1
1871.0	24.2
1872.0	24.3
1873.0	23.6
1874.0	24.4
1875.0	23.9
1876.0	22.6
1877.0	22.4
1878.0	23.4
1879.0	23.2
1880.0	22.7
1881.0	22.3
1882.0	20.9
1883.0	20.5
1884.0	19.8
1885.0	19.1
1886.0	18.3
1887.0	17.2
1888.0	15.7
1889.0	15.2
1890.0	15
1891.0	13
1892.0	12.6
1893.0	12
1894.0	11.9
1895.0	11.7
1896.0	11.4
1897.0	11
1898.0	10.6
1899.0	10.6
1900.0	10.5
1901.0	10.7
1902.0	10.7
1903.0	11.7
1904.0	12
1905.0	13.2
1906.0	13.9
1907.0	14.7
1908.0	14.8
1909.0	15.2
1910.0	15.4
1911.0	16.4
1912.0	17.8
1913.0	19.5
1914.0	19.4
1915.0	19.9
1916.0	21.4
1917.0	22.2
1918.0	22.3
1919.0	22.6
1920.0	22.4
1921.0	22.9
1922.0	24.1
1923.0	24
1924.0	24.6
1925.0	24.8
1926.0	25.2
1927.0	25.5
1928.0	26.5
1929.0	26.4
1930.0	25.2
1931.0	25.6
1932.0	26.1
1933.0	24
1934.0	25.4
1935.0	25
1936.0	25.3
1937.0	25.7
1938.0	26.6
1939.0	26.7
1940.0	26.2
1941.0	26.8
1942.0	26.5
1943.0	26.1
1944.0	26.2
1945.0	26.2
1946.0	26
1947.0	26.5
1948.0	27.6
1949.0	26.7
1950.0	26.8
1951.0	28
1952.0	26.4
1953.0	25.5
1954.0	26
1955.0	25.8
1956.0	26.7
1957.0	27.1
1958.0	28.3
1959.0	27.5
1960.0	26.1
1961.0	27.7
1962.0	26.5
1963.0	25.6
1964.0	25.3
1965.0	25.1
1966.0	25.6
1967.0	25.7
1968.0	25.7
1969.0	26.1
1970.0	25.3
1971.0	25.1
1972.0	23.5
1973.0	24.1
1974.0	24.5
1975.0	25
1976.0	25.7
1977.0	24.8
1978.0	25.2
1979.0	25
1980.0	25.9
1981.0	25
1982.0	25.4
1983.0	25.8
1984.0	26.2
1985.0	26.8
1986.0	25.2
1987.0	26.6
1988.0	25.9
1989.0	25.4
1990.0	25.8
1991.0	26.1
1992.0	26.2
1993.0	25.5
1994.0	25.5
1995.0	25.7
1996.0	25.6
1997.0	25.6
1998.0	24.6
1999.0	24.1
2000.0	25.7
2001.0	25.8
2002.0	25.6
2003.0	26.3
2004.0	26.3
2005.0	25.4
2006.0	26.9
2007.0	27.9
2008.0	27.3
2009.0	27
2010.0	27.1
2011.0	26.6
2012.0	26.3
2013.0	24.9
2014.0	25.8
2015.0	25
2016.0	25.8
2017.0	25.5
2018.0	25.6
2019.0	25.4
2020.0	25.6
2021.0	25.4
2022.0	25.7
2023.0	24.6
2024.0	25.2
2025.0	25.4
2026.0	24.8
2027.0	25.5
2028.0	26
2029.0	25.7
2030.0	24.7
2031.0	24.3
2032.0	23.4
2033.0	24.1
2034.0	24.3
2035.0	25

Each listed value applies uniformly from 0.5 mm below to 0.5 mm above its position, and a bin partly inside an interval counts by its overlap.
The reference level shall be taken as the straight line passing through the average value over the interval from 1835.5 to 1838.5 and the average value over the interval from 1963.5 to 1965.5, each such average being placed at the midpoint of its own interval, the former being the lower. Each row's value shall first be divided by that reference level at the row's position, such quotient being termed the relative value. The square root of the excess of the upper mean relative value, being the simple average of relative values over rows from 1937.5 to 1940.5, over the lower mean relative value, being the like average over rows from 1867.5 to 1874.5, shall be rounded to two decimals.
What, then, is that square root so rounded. 0.46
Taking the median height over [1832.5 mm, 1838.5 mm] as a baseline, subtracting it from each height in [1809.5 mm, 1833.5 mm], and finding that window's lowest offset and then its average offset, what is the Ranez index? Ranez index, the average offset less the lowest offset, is 1.4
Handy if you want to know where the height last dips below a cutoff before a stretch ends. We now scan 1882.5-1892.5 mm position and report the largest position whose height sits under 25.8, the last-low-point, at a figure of 1892.0 mm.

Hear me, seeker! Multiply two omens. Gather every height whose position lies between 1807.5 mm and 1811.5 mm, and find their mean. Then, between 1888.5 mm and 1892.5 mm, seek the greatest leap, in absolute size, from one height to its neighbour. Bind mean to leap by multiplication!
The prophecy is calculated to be 69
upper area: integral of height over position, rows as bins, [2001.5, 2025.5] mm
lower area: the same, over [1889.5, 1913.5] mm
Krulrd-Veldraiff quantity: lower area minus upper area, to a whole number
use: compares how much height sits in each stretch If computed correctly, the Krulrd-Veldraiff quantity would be -306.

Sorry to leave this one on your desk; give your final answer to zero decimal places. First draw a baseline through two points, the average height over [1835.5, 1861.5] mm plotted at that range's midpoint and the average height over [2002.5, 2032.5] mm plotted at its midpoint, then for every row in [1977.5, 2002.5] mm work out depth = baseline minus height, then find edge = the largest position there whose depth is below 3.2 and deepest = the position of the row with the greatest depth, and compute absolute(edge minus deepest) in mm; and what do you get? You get 23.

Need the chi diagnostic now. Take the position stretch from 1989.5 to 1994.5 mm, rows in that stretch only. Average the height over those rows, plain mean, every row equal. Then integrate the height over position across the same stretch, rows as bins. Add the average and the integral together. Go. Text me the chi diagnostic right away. 155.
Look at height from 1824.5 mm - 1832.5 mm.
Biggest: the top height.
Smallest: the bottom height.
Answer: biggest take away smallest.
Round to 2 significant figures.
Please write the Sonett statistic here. 2.9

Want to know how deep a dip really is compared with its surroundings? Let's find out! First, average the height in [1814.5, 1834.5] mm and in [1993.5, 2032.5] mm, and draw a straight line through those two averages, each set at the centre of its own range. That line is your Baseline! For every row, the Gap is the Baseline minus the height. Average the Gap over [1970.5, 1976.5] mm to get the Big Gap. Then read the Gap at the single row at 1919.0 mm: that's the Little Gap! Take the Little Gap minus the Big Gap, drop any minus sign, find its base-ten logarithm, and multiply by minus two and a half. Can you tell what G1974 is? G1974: -1.57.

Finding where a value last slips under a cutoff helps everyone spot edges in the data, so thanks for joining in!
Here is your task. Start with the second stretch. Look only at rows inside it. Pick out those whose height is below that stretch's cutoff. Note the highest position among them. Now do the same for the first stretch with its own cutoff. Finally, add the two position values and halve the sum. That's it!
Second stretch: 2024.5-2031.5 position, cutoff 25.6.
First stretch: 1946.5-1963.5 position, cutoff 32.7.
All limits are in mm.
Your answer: 1997.0 mm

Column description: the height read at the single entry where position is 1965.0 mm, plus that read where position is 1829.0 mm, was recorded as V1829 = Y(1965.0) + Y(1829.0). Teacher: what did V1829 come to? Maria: 60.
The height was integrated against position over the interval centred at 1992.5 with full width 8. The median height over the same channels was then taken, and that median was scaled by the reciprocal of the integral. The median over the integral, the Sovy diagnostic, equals 0.1246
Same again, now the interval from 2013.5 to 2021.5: 0.1252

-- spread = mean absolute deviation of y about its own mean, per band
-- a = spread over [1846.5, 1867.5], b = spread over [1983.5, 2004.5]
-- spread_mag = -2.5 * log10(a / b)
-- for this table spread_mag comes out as -2.1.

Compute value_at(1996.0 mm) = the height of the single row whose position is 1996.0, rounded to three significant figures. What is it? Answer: 25.6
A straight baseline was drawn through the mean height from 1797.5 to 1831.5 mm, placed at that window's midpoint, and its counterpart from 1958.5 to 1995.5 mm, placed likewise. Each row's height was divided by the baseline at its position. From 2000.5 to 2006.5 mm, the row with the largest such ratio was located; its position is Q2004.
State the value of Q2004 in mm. 2006.0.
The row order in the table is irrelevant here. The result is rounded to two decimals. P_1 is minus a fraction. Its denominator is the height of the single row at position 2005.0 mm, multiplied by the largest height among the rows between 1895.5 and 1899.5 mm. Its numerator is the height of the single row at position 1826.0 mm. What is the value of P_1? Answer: -0.11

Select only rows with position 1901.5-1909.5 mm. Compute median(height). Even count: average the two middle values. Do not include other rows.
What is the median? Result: 14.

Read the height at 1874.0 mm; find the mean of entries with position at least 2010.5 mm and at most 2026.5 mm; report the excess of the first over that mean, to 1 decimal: -1.1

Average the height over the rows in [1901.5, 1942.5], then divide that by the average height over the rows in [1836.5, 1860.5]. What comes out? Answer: 0.64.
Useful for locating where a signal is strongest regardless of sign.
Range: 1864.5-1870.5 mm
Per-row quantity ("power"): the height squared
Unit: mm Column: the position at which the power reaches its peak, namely 1868.0 mm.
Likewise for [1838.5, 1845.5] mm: 1843.0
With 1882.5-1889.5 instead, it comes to 1883.0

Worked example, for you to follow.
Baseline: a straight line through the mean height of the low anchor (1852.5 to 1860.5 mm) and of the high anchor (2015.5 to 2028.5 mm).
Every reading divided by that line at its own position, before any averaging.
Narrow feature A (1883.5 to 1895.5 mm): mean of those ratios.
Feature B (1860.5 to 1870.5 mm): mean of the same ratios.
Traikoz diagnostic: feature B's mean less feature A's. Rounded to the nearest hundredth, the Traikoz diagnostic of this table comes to 0.33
